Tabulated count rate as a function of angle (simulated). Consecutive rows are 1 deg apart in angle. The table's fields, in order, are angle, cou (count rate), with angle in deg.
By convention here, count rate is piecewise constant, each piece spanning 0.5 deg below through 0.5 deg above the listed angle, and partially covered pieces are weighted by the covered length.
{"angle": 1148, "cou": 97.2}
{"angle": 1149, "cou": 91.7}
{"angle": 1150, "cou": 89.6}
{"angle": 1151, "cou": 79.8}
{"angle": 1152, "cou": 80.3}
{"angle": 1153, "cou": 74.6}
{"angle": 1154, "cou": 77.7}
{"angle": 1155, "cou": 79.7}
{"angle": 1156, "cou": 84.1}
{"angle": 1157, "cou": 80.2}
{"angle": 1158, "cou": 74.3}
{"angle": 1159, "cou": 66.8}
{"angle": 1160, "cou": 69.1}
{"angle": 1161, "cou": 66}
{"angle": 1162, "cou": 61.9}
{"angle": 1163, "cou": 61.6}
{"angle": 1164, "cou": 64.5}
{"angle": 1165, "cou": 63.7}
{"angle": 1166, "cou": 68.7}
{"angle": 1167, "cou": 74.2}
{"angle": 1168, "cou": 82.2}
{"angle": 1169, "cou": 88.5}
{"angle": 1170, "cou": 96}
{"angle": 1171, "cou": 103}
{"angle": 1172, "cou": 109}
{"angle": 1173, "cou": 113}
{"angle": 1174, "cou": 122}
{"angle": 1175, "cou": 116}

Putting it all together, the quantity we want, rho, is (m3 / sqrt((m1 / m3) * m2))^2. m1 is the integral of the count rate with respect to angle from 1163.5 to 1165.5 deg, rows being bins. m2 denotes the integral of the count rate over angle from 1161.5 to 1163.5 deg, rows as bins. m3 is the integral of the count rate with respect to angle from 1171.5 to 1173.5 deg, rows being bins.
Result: 691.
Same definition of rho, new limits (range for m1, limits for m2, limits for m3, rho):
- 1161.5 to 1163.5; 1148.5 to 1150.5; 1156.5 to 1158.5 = 165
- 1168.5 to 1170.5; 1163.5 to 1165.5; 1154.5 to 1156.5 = 186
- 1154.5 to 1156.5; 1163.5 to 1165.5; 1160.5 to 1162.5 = 100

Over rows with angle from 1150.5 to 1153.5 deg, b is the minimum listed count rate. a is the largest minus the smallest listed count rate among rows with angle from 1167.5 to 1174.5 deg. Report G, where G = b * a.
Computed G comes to 2969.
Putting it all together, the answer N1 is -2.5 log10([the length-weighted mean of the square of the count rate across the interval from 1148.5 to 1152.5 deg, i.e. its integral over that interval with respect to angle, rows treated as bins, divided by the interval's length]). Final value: -9.66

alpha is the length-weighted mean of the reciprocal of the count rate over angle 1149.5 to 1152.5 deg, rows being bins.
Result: 0.0120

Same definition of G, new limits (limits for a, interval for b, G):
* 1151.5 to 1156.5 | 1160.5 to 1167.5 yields 585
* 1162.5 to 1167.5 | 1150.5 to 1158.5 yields 936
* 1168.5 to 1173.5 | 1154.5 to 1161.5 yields 1617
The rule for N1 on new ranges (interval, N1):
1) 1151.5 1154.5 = -9.45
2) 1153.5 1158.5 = -9.50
